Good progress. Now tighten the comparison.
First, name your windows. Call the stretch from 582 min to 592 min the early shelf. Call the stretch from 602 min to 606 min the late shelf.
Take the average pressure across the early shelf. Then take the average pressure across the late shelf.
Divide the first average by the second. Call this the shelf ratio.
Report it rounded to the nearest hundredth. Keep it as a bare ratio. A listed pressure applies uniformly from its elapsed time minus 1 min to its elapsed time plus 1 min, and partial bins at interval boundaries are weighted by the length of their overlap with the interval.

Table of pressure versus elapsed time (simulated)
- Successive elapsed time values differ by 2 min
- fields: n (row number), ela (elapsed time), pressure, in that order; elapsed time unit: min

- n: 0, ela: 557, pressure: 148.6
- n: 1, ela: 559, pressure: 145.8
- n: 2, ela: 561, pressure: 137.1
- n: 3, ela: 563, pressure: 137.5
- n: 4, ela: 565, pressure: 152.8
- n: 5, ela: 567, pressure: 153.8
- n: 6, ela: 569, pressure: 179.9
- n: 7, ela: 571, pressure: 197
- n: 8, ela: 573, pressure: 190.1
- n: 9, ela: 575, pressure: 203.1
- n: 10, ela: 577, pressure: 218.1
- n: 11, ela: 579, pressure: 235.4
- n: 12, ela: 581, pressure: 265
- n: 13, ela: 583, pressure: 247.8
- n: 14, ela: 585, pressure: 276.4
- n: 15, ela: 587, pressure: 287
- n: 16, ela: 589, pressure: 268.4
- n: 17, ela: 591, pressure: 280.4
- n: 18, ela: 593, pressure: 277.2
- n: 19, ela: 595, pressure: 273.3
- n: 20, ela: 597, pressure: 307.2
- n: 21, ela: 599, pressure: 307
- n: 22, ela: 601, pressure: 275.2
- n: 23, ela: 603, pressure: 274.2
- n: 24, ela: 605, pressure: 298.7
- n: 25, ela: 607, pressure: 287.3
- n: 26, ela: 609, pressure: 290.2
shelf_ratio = 0.95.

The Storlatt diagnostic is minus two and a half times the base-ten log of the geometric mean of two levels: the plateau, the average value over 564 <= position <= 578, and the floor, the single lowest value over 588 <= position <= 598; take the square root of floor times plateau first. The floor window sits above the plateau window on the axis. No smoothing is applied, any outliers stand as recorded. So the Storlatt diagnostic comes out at -5.87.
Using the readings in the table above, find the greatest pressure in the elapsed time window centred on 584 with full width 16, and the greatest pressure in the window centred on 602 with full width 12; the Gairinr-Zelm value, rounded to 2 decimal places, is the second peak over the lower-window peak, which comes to 1.07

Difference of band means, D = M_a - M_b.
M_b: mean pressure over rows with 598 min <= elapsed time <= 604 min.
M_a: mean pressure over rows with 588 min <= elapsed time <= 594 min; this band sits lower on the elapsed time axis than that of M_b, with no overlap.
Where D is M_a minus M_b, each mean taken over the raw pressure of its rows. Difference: -10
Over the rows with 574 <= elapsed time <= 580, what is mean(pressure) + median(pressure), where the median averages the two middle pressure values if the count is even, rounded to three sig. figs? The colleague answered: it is 437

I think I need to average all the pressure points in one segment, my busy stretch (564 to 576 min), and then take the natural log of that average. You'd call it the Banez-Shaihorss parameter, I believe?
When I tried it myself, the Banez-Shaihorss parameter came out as 5.19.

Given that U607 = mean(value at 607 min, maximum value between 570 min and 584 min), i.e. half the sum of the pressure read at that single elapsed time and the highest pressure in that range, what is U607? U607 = 276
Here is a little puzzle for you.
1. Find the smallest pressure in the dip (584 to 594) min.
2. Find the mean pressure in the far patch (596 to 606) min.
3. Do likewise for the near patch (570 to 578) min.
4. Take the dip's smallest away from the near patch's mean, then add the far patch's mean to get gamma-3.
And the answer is 226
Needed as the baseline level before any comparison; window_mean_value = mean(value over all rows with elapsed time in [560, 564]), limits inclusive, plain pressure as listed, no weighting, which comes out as 137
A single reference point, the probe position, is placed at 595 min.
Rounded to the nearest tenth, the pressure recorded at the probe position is 273.3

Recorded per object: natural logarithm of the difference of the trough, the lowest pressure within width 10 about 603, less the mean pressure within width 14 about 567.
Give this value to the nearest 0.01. 4.70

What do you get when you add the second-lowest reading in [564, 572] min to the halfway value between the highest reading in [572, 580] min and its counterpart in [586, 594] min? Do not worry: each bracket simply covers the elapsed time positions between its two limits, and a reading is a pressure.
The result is 415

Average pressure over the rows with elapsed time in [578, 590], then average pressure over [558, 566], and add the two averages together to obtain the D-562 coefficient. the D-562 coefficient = 407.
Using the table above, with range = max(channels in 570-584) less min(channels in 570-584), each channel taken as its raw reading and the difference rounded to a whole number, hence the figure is 75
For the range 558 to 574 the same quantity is 60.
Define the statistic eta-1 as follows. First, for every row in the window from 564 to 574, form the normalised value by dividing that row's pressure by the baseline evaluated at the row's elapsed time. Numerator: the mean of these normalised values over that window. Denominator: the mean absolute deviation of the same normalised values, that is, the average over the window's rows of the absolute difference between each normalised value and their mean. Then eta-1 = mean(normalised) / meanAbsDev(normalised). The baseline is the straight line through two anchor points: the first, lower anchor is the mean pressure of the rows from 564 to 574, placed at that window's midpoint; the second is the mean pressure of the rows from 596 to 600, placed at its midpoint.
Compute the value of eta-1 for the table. 23.9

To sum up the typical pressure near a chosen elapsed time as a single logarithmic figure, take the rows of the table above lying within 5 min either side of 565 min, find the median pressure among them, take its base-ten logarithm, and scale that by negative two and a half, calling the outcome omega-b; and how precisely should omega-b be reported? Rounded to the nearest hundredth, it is -5.46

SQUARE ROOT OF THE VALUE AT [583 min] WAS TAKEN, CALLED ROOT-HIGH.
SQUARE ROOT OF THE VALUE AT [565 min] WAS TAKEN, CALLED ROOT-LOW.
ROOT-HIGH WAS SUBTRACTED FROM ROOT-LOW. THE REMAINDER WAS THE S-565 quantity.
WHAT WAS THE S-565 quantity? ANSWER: -3.4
